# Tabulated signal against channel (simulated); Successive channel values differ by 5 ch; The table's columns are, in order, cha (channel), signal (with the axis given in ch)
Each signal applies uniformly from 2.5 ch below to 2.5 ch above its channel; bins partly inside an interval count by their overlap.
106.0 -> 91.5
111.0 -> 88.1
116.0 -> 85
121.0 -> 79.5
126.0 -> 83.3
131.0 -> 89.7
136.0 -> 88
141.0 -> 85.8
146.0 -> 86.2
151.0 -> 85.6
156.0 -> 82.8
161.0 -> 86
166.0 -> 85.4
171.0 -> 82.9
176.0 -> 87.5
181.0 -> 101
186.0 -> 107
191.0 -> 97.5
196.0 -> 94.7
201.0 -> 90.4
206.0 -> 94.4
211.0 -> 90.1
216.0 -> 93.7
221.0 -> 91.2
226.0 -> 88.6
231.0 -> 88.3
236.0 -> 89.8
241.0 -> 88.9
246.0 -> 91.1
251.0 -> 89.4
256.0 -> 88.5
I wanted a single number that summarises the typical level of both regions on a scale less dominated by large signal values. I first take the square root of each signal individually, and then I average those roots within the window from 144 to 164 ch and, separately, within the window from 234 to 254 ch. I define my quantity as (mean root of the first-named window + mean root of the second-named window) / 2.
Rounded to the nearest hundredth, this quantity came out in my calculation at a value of 9.35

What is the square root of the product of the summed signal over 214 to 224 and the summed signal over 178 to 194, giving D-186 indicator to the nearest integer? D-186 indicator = 238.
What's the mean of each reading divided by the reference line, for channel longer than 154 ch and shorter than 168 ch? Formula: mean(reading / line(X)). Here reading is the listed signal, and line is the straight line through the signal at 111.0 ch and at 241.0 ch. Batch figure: 0.96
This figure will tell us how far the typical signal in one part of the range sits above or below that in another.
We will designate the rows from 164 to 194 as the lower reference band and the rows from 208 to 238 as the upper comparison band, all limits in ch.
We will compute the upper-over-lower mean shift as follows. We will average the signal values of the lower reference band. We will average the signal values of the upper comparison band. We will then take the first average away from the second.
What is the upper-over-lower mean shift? -3.3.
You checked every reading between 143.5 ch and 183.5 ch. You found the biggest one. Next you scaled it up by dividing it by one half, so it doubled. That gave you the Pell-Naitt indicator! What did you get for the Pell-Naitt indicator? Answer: 202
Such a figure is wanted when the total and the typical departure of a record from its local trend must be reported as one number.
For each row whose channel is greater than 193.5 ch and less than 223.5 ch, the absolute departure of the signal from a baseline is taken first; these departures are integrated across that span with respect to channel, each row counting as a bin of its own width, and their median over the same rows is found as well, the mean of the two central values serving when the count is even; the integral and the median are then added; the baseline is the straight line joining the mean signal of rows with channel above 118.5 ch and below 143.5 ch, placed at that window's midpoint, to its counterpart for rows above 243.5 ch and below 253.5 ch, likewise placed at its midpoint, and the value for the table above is 119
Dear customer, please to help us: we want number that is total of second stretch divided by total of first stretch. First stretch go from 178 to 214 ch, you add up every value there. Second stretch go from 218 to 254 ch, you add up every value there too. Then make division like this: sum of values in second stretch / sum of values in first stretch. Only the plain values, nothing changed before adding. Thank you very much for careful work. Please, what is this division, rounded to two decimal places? 0.93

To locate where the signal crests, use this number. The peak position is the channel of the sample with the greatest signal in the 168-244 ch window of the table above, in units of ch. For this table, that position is 186.0 ch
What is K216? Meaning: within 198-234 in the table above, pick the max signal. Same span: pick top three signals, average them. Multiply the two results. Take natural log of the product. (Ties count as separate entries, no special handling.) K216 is 9.08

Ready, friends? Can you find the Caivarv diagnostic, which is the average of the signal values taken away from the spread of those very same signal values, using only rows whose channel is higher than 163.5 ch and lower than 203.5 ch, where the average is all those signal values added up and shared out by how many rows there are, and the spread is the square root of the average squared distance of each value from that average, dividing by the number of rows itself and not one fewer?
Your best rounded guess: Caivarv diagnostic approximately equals -86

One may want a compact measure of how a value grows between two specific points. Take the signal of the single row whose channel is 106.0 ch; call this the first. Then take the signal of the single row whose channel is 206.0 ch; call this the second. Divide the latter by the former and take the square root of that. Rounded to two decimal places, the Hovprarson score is 1.02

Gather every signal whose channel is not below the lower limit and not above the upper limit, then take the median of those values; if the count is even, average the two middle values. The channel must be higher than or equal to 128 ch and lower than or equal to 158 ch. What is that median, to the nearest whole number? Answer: 86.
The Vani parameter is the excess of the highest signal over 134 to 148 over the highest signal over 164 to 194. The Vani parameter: -19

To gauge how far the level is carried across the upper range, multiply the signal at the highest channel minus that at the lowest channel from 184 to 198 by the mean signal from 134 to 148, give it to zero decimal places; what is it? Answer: -1066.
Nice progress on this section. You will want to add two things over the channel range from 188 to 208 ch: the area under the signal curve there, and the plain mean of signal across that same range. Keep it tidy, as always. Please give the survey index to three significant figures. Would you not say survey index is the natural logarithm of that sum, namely 7.59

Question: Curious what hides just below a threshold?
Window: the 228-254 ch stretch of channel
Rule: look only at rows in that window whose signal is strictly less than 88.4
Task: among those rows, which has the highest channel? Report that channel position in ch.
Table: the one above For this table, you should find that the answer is 231.0 ch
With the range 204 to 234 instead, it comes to 231.0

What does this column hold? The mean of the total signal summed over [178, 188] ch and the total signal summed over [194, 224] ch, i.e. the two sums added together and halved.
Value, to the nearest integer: 381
